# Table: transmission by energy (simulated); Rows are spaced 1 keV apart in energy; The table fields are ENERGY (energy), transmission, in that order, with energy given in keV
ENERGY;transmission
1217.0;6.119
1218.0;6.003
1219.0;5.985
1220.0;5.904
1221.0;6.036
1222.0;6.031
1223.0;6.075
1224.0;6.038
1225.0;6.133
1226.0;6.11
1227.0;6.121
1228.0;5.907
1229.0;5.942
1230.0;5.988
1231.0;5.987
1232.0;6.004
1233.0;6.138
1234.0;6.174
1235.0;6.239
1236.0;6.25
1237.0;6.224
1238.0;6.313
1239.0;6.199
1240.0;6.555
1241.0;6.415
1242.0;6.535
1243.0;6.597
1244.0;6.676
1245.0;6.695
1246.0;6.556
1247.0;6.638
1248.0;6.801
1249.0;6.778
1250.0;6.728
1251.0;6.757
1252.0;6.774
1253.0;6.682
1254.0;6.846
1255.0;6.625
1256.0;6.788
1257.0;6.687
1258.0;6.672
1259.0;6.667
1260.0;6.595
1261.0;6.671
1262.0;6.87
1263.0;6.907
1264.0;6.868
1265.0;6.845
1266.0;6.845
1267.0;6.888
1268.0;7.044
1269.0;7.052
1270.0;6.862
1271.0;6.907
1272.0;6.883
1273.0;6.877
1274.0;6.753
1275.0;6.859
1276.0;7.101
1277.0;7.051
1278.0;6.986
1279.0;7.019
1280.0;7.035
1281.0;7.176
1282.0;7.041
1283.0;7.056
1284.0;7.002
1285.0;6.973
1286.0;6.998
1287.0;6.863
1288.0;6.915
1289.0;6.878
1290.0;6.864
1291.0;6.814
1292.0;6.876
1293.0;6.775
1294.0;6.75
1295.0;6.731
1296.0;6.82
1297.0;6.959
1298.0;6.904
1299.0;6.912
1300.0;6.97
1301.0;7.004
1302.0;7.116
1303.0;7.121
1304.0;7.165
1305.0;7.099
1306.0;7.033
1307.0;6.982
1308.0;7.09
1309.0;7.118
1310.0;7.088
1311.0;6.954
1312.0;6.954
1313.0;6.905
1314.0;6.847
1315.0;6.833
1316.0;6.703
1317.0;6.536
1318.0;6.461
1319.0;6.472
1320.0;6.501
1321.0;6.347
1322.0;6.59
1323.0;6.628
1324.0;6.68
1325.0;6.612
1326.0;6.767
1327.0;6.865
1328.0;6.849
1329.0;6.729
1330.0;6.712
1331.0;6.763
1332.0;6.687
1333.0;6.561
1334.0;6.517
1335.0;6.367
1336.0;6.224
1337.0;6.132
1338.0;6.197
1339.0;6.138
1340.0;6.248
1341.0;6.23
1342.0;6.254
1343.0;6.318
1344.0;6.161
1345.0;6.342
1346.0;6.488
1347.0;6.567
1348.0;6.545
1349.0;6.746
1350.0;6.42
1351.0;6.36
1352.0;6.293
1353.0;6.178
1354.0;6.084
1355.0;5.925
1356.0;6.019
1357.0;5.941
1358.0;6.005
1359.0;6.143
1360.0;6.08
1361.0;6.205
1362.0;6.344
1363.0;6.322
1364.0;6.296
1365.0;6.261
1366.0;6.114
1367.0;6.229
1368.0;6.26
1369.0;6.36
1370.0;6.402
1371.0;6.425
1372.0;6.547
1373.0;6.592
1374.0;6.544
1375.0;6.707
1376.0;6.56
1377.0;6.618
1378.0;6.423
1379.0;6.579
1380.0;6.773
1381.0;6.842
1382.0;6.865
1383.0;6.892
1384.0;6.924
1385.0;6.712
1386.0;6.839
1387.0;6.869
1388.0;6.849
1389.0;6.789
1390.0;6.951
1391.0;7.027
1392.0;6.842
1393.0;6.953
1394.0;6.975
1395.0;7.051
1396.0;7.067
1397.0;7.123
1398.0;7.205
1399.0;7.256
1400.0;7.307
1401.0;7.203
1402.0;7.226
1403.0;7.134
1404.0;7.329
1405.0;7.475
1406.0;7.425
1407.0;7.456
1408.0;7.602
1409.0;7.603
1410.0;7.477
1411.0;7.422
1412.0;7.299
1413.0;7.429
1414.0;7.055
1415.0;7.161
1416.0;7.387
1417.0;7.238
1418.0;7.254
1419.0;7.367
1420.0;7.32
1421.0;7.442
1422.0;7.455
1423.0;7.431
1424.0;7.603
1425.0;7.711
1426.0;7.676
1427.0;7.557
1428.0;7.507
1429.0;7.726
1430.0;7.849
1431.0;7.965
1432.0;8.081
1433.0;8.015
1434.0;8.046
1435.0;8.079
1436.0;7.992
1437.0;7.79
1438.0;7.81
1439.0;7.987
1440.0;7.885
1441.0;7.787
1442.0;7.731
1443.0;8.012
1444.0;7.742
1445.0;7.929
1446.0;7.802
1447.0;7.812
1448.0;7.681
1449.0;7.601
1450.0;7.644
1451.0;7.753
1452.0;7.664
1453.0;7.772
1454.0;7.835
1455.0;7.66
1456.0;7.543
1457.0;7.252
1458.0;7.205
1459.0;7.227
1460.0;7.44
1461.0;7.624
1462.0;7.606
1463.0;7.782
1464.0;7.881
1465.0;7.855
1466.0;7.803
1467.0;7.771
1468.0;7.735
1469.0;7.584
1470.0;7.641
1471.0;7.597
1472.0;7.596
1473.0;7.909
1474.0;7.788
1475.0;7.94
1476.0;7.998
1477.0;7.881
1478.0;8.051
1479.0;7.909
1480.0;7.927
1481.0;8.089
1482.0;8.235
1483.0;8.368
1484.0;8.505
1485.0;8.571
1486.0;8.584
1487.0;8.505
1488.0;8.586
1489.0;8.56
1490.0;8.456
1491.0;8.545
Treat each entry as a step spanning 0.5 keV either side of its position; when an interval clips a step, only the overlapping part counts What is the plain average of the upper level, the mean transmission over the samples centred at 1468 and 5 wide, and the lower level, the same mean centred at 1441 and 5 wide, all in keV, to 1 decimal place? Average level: 7.8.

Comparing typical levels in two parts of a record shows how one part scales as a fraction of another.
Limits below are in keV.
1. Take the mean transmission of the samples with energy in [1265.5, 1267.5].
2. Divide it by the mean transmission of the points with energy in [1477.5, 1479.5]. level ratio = 0.86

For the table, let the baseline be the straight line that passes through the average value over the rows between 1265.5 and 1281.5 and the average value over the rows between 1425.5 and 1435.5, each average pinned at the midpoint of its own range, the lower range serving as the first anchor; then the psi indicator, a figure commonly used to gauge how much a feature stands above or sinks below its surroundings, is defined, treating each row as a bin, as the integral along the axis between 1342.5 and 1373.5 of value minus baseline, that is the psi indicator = -36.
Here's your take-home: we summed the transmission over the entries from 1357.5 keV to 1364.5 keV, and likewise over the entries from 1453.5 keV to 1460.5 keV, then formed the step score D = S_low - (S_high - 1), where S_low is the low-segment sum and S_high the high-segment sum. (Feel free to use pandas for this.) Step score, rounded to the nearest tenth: -7.8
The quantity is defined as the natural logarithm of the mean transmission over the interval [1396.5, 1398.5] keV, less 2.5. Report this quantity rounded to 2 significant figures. -0.53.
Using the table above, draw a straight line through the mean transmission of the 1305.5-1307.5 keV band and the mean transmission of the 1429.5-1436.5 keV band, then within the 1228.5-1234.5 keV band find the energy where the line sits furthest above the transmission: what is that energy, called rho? 1229.0 keV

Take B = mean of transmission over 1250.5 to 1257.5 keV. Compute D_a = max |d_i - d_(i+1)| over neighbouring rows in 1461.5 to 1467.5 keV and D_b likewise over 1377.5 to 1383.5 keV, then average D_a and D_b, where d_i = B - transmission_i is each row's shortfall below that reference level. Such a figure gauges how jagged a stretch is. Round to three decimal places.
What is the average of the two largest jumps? 0.185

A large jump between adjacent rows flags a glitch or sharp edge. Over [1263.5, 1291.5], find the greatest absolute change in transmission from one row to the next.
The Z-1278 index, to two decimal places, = 0.24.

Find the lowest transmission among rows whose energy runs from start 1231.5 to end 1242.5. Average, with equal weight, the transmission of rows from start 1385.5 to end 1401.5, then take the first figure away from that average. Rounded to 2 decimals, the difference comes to 1.02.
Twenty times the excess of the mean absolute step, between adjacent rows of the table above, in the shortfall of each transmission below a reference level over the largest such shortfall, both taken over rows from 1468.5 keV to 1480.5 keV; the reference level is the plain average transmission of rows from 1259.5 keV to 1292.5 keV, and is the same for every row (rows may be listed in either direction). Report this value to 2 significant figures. 15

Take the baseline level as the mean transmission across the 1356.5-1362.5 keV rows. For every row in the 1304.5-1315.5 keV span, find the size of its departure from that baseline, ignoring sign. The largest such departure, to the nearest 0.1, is 1.0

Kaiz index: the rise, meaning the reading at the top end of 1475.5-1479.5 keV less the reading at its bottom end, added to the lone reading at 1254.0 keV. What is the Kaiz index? 6.76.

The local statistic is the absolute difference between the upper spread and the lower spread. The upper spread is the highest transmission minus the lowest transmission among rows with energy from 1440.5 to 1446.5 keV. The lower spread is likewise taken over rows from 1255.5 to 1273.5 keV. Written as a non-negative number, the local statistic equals 0.18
